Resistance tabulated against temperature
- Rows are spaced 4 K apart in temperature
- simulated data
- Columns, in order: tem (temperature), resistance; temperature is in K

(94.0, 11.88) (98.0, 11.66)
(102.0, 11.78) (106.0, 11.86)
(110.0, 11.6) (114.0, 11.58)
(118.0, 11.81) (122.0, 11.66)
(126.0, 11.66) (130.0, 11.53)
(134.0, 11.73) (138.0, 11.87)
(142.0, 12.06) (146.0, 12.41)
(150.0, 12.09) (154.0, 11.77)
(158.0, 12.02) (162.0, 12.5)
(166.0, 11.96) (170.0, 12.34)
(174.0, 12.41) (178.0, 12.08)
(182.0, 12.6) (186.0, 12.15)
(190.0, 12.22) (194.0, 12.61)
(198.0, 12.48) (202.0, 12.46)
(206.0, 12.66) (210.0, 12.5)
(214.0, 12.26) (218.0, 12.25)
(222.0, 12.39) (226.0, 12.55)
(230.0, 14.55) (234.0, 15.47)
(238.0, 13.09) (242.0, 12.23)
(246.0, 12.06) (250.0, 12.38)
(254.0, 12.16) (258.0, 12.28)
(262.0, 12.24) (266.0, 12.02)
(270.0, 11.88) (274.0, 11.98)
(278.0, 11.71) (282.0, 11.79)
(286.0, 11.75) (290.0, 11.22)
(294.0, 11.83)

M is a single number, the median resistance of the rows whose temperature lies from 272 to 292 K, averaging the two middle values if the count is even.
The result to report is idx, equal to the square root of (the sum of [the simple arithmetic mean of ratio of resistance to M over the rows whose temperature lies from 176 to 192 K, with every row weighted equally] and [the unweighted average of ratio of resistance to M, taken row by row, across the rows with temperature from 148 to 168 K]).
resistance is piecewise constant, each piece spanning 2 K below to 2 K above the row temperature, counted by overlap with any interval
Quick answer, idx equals 1.44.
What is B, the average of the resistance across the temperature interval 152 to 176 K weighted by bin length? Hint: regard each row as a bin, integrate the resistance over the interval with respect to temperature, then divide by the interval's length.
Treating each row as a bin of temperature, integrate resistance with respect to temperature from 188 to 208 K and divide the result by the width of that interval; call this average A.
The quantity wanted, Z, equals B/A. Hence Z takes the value 0.97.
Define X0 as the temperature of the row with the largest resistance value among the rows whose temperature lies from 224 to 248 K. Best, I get 234.0 K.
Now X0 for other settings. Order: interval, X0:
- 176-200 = 194.0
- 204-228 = 206.0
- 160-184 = 182.0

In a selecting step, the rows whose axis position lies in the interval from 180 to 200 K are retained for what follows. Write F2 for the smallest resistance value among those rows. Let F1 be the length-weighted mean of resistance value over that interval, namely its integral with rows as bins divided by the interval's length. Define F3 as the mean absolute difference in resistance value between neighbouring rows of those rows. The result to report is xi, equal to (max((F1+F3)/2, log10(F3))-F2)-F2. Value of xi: -18.0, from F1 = 12.4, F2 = 12.15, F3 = 0.26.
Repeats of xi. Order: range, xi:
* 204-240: -17.6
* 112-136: -17.2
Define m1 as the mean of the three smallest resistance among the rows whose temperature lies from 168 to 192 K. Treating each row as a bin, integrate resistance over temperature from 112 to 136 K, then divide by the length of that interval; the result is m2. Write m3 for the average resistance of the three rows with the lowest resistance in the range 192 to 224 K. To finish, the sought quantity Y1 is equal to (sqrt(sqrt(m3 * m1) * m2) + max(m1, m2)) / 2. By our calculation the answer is 12.0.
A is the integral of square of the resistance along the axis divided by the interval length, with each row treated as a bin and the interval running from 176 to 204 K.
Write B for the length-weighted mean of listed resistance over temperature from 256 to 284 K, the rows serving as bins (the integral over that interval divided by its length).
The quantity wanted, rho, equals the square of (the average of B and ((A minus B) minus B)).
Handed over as 4978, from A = 153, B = 12.0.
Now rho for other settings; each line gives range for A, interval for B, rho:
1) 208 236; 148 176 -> 6556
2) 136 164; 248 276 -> 4516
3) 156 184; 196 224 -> 4778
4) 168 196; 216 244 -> 4844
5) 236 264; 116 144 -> 4958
